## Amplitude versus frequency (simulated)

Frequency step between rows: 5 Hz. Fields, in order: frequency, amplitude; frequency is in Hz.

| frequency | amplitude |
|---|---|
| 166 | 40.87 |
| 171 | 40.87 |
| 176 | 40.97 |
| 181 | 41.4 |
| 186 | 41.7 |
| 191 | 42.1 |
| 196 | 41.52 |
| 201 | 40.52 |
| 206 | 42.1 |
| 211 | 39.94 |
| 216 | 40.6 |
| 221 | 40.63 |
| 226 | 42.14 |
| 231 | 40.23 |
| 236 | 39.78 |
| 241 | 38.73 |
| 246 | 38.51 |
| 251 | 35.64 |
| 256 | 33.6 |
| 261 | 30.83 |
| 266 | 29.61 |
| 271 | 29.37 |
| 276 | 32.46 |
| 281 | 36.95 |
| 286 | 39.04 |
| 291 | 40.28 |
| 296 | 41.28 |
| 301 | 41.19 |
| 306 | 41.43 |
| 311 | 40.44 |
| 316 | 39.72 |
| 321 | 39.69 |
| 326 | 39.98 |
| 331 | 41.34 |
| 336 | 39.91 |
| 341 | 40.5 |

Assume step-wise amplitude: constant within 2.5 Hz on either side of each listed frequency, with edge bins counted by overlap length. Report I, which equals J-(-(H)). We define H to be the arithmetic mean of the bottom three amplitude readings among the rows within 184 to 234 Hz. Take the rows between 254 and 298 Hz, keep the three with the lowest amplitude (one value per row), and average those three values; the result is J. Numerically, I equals 70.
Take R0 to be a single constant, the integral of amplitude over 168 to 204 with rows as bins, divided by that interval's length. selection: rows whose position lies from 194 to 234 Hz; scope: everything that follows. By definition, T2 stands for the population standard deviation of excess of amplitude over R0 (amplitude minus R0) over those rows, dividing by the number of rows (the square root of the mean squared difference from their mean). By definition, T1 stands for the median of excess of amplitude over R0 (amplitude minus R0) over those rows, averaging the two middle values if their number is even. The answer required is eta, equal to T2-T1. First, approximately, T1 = -0.7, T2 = 0.8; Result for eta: 1.5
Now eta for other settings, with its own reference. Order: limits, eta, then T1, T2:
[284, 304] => 1.5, -0.6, 0.9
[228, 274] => 9.8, -5.7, 4.2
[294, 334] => 1.2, -0.5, 0.7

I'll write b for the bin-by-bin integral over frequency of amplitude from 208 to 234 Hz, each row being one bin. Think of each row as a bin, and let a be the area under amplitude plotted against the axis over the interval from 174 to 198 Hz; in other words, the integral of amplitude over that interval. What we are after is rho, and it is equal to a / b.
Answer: 0.94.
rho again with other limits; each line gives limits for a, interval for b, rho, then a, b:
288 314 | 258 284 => 1.28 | 1062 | 832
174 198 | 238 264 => 1.08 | 997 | 921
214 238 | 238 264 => 1.06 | 977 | 921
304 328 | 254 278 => 1.29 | 966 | 746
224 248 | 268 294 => 1.03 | 957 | 926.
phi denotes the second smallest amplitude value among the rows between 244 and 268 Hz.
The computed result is 30.83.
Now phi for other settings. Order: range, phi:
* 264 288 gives 29.61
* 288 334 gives 39.72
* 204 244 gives 39.78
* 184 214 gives 40.52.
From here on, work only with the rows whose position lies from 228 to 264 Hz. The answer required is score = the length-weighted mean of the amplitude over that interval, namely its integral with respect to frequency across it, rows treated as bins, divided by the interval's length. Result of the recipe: 36.7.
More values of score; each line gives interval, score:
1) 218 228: 41.3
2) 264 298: 35.6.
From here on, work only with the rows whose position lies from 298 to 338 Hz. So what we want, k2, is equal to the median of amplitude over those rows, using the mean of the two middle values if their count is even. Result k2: 40.2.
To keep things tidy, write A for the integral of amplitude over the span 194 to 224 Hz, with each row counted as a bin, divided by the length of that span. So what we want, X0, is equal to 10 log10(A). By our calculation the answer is 16.1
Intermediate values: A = 40.9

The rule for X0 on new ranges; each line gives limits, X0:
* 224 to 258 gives 15.8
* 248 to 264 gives 15.2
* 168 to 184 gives 16.1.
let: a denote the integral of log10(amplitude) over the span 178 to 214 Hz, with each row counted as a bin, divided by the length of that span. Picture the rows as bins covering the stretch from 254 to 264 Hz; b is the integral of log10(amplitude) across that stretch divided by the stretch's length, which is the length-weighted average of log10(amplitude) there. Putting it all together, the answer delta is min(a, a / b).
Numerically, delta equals 1.07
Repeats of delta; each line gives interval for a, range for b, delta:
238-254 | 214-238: 0.98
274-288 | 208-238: 0.97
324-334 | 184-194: 0.99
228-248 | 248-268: 1.05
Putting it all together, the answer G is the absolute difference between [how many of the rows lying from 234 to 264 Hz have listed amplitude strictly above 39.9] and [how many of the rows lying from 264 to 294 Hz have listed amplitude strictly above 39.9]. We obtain 1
